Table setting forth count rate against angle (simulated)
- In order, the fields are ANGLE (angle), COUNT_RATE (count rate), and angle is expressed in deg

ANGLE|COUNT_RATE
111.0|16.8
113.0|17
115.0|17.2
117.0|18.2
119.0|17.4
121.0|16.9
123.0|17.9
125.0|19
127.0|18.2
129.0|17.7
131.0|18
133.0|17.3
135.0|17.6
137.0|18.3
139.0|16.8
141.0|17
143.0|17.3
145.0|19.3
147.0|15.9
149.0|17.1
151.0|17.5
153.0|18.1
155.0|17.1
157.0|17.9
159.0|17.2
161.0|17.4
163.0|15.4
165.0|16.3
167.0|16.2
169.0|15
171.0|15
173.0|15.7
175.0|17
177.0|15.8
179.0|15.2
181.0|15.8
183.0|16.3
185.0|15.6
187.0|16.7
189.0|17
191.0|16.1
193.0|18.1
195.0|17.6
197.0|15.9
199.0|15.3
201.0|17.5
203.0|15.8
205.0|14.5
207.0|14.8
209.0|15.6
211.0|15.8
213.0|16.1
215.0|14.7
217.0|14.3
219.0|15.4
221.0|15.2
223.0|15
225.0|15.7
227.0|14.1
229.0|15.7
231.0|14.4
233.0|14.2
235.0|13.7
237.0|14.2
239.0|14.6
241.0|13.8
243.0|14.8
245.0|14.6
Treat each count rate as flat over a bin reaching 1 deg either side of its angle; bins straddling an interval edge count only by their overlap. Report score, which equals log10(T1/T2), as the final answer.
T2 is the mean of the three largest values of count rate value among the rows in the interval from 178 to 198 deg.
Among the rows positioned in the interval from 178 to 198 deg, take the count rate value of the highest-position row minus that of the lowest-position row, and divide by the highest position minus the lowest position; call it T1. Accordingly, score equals -2.65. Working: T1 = 0.04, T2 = 17.6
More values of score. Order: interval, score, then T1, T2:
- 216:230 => -2.13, 0.12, 15.6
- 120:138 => -2.33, 0.09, 18.5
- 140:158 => -2.52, 0.06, 18.4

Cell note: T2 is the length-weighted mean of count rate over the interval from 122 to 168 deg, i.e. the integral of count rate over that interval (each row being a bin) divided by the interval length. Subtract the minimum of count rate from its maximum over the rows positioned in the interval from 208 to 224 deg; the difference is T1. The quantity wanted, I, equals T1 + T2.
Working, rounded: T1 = 1.8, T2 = 17.4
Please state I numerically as 19.2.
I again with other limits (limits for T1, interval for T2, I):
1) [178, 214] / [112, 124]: 21.0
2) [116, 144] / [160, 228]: 18.0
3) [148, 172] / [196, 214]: 18.8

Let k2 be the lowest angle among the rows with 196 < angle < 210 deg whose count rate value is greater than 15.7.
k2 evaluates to 197.0 deg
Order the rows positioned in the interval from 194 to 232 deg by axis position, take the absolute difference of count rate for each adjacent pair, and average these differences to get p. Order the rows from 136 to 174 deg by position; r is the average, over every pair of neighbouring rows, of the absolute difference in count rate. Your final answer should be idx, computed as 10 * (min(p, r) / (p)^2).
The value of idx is 10.0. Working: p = 0.98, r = 0.956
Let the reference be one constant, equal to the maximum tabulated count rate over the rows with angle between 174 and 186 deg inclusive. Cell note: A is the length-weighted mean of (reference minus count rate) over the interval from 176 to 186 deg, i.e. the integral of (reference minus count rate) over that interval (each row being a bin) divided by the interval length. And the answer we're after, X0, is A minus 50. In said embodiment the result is -48.7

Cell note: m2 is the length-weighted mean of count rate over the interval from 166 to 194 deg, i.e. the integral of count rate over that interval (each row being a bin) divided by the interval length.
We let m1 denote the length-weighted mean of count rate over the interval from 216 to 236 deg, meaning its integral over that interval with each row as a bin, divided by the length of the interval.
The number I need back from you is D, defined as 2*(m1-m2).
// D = -2.7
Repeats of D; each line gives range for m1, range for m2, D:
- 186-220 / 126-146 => -3.6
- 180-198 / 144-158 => -2.0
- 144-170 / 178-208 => 1.6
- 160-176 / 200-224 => 1.2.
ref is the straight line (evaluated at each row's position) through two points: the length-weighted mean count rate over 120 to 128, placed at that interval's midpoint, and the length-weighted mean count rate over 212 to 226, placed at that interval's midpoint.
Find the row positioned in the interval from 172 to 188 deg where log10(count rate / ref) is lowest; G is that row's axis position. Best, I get 179.0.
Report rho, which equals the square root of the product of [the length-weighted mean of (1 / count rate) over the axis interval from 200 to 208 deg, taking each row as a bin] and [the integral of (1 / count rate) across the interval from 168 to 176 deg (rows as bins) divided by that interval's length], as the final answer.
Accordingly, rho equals 0.064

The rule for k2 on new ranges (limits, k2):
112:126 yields 113.0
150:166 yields 151.0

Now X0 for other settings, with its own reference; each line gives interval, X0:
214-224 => -47.9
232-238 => -47.0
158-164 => -49.7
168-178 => -48.7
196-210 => -48.6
